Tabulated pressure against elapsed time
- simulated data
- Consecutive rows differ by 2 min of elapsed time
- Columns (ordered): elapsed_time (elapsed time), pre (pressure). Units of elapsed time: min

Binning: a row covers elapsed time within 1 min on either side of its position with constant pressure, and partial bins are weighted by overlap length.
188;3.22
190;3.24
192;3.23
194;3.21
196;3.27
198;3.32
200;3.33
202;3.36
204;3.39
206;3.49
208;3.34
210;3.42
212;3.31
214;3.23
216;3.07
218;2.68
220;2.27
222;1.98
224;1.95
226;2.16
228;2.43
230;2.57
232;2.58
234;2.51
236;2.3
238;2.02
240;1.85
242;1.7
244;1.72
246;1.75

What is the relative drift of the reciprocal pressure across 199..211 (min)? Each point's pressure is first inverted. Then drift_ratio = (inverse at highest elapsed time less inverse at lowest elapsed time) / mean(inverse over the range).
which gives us 0.0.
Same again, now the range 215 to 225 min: 0.4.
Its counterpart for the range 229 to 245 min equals 0.4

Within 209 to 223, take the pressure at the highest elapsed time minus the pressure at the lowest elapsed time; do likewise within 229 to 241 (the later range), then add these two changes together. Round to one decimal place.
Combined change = -2.2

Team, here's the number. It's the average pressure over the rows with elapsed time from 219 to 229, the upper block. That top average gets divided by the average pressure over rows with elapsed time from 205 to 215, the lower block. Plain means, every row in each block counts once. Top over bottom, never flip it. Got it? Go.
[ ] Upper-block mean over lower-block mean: 0.64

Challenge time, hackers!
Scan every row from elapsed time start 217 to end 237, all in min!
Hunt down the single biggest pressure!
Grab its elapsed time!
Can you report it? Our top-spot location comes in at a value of 218 min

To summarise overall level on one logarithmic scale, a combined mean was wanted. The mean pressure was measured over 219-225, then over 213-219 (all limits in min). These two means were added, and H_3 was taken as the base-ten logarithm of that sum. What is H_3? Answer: 0.70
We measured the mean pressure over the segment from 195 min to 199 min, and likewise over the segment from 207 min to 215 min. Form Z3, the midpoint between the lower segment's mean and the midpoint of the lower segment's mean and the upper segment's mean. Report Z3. 3.3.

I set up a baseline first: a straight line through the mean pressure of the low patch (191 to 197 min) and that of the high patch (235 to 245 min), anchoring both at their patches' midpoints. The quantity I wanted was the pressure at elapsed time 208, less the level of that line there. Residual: 0.5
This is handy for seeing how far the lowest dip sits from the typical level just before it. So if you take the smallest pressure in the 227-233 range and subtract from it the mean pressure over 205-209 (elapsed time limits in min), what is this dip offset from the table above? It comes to -1.0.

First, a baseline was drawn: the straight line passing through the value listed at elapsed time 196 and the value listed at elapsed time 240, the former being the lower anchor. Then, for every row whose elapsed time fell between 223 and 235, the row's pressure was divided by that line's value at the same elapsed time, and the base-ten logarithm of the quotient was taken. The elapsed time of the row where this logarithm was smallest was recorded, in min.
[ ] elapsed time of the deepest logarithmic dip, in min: 224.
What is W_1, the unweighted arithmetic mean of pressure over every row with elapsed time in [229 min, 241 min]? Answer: 2.305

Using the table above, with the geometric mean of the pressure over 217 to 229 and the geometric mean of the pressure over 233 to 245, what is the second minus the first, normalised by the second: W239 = -0.118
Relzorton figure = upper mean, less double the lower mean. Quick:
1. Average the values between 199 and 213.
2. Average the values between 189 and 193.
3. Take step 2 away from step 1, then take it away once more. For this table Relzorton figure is -3.09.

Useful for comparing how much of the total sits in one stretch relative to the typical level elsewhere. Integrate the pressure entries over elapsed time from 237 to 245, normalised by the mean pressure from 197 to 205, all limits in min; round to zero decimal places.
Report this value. 4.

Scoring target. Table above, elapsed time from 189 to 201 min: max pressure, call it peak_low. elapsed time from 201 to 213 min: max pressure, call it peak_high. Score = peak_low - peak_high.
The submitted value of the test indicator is -0.16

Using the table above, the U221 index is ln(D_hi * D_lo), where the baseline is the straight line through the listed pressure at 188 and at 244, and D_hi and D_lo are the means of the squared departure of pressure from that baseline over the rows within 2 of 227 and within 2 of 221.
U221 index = -6.0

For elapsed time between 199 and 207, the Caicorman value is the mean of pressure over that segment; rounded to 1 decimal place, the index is 3.4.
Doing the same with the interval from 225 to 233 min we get 2.4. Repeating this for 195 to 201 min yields 3.3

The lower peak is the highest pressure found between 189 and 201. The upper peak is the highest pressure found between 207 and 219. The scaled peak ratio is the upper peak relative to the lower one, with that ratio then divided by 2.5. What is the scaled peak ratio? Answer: 0.411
